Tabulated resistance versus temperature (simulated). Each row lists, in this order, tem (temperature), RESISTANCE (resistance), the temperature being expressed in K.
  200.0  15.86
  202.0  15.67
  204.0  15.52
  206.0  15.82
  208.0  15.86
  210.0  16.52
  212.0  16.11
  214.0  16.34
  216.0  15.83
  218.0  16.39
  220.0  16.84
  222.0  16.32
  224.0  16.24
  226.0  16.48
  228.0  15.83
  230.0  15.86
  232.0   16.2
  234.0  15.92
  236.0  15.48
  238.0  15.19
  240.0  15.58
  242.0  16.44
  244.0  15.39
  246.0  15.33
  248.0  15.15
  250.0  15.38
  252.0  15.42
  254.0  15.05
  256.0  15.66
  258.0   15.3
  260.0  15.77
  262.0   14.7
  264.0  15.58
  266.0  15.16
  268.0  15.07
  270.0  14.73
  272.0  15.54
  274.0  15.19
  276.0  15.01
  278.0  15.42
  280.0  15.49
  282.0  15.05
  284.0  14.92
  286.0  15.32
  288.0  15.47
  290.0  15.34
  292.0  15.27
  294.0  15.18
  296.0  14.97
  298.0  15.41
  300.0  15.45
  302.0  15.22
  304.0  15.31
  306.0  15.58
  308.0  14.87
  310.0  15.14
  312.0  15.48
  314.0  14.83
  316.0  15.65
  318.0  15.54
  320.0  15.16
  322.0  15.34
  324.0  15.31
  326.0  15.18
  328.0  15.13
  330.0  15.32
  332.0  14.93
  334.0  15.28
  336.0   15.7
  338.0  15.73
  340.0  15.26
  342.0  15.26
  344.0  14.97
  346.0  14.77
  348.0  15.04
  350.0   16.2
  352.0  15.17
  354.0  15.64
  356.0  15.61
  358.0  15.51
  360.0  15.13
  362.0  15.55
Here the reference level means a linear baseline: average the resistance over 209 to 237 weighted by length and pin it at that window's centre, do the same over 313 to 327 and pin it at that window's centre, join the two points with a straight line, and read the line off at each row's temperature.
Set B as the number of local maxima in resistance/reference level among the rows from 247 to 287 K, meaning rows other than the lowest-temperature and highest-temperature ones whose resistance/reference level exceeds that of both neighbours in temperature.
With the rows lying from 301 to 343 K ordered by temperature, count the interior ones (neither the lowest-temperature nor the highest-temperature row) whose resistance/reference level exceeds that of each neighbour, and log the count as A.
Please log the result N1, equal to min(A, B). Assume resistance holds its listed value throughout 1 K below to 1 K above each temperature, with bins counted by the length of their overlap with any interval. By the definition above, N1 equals 6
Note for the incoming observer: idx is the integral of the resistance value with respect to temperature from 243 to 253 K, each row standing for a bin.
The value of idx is 153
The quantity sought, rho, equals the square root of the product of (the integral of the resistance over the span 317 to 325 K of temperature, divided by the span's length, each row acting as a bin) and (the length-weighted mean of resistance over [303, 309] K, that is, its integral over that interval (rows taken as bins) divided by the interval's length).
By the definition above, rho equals 15.3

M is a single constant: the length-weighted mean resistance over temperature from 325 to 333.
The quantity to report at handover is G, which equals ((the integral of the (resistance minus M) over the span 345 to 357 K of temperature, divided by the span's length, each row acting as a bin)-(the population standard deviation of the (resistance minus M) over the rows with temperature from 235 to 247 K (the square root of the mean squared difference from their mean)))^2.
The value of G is 0.02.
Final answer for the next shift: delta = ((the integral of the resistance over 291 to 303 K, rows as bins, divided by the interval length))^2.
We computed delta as 233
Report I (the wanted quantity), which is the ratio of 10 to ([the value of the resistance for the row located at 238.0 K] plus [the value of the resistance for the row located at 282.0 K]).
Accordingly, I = 0.331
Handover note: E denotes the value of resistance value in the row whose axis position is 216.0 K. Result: 15.83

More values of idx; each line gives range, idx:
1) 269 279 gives 152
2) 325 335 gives 152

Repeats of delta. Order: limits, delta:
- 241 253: 241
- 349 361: 242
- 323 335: 231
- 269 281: 232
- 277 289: 233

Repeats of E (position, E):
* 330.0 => 15.32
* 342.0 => 15.26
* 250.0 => 15.38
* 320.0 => 15.16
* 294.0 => 15.18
